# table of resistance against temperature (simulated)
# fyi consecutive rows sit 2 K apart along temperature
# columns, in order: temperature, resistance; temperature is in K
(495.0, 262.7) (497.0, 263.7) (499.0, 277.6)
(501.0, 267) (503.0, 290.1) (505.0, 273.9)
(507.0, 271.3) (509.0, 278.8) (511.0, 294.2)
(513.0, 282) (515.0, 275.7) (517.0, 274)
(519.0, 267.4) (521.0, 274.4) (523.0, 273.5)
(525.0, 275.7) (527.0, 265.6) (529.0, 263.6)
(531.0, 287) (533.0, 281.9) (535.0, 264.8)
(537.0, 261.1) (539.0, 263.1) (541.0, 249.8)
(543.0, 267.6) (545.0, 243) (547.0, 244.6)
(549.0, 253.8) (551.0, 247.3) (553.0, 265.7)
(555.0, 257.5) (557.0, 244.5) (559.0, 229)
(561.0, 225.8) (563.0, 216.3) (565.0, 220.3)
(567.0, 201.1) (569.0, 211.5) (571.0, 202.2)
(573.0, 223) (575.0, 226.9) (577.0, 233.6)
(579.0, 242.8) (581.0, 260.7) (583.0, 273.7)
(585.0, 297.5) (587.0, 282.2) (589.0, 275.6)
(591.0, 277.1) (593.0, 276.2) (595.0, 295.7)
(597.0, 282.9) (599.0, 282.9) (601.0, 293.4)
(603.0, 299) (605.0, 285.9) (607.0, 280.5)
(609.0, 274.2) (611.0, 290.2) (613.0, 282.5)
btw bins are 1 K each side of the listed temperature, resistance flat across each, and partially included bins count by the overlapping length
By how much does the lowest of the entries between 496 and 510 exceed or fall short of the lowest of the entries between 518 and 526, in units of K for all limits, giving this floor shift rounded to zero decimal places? -4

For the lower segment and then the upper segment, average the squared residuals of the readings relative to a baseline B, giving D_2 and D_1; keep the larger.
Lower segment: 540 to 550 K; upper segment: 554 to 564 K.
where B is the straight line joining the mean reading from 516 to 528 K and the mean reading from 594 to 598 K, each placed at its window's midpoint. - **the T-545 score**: 2341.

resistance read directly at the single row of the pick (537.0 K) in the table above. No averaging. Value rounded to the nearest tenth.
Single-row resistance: 261.1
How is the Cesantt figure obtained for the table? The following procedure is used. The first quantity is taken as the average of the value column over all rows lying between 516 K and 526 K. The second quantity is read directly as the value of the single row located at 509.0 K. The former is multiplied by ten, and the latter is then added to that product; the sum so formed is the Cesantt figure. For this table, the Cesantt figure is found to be 3009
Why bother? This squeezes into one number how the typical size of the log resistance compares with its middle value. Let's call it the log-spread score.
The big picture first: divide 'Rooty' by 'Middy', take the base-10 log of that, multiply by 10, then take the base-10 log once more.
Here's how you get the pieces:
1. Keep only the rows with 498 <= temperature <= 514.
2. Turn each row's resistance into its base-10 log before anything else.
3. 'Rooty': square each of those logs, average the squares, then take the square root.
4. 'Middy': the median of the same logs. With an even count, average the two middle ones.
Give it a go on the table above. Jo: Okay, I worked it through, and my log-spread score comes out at -2.53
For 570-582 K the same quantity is -2.59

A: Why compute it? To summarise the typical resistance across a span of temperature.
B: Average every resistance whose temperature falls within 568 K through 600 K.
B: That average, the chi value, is 259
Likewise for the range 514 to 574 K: 251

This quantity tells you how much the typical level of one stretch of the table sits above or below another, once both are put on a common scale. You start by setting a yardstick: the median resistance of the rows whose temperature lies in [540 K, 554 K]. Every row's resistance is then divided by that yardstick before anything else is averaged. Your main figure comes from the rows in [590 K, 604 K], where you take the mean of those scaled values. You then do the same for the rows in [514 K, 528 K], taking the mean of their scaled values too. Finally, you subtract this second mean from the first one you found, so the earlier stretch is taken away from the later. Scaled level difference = 0.1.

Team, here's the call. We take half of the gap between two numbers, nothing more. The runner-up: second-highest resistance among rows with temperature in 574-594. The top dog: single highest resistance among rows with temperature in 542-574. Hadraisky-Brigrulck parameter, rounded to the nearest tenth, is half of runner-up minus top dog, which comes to 7.3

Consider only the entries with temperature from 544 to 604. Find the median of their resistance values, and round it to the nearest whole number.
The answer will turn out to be 251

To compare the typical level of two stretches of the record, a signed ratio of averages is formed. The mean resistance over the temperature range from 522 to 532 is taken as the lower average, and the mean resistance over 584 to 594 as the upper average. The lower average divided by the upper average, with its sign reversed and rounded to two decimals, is -0.97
